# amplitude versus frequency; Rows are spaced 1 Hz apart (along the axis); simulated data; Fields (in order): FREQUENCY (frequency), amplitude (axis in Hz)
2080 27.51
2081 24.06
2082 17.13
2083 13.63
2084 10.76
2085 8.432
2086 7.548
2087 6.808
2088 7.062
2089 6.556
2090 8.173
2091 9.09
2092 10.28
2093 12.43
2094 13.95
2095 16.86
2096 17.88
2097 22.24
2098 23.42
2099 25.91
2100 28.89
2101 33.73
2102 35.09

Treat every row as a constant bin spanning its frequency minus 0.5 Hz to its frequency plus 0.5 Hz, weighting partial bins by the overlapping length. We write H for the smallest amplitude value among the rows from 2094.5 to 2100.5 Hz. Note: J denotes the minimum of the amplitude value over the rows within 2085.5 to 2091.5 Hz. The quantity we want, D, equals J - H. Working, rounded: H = 16.86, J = 6.556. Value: -10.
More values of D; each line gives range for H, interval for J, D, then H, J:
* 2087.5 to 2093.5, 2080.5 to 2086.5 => 1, 6.556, 7.548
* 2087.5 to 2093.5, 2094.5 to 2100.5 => 10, 6.556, 16.86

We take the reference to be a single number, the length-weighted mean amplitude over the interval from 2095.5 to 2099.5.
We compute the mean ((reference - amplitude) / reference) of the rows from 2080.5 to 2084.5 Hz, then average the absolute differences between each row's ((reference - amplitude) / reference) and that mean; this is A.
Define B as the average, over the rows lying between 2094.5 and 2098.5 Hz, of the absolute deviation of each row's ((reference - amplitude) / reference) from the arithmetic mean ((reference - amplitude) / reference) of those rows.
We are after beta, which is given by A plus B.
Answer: 0.31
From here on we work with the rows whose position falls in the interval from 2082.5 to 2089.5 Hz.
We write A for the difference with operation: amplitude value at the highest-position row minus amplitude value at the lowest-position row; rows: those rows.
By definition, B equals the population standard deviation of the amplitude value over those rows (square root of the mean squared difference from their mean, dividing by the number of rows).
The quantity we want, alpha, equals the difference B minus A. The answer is 9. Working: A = -7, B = 2.4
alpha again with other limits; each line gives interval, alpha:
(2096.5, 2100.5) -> -4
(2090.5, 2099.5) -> -11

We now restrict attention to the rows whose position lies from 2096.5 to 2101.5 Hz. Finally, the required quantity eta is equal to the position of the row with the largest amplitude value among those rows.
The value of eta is 2101 Hz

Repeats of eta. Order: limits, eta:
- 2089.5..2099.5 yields 2099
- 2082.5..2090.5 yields 2083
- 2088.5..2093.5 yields 2093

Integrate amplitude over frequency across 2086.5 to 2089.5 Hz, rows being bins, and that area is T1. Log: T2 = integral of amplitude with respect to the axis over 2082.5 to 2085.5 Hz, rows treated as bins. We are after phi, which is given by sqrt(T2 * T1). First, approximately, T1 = 20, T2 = 33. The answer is 26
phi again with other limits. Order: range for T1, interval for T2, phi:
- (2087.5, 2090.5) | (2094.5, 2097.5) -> 35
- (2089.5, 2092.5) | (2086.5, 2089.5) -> 24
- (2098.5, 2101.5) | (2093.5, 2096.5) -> 66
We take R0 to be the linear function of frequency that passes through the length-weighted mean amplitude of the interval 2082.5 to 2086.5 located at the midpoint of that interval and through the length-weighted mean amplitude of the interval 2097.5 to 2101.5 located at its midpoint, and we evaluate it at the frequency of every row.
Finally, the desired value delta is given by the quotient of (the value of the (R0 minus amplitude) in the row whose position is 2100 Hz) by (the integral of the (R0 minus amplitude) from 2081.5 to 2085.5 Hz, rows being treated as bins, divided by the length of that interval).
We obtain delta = 0.1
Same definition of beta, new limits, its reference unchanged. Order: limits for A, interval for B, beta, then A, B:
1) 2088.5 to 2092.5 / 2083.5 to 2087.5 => 0.11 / 0.05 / 0.054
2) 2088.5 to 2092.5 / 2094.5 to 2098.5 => 0.17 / 0.05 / 0.122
